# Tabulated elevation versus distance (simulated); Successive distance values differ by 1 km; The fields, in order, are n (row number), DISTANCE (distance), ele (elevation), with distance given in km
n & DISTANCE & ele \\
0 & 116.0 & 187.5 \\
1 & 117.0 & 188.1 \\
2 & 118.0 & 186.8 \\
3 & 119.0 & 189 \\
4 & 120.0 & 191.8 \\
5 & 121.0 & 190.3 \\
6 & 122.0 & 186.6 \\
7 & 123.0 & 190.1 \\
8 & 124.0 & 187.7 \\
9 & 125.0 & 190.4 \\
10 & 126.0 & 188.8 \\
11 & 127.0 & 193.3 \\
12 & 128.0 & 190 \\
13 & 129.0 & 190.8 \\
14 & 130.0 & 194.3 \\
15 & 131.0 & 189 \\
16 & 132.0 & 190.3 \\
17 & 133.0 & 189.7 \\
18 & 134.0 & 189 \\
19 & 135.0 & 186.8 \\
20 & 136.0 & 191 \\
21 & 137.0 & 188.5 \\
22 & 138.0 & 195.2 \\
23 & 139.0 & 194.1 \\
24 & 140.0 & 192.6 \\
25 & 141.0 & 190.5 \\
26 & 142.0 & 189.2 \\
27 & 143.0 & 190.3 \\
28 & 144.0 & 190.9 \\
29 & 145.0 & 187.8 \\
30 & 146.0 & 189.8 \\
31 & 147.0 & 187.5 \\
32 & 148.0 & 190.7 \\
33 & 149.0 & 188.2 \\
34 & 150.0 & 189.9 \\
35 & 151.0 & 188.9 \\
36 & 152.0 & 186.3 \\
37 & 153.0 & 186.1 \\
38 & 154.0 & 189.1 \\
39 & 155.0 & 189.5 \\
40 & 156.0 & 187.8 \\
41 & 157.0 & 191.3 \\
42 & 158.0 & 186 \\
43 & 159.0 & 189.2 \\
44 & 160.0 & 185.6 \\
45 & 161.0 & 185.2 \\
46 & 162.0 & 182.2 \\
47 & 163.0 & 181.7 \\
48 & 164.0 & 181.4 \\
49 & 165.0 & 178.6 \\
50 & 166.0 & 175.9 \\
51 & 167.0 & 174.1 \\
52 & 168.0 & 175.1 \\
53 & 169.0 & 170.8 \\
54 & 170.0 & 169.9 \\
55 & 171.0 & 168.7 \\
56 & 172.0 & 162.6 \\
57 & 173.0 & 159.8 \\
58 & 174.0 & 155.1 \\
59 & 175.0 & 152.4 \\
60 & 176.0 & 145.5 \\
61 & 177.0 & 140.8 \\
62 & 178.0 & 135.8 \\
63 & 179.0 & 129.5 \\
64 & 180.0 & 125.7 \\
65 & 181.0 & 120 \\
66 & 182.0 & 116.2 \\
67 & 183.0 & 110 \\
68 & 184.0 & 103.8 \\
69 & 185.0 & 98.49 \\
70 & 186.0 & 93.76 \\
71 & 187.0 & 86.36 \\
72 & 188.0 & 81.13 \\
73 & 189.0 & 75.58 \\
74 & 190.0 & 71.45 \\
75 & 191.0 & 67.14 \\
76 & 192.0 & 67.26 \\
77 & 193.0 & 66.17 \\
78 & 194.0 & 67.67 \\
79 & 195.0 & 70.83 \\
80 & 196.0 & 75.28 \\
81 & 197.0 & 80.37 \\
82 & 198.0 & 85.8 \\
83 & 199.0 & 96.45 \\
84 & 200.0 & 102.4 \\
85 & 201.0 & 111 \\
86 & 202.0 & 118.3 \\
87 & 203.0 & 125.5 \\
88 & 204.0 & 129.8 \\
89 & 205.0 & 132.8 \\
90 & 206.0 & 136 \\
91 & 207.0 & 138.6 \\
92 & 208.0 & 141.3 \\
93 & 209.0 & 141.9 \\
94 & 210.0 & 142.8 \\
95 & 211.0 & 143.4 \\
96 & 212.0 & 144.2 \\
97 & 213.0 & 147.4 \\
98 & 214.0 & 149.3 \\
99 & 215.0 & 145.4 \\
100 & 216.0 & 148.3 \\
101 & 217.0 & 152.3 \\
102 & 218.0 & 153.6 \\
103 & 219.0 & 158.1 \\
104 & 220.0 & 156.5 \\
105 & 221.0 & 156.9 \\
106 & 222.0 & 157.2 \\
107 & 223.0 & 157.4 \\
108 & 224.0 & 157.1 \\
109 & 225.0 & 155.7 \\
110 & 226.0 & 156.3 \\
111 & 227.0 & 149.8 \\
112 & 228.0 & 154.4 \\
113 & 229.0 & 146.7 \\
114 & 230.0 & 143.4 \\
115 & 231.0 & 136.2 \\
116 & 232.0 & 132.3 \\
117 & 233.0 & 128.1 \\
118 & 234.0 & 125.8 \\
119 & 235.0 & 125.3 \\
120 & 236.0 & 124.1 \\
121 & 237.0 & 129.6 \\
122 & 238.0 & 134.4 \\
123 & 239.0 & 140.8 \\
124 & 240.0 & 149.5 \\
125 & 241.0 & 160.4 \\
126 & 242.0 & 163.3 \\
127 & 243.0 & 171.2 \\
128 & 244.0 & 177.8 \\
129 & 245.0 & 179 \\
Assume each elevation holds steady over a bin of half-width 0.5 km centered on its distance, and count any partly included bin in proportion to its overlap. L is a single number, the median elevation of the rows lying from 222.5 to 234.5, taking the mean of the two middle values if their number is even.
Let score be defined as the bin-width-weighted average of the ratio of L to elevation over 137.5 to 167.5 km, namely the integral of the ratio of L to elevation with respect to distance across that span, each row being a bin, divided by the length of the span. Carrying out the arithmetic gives 0.8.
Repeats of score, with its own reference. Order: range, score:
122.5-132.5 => 0.8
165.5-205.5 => 1.4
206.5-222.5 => 1.0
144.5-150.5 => 0.8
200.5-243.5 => 1.0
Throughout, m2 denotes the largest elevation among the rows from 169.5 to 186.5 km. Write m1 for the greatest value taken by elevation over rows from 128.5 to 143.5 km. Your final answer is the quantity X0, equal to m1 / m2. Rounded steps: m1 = 195.2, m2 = 169.9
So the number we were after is 1.15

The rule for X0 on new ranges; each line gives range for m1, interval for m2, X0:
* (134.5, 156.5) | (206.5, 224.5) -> 1.23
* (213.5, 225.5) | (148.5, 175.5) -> 0.83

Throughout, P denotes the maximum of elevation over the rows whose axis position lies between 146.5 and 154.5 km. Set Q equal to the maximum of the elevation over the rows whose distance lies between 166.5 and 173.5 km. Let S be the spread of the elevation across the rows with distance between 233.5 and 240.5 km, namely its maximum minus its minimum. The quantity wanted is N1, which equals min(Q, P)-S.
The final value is 150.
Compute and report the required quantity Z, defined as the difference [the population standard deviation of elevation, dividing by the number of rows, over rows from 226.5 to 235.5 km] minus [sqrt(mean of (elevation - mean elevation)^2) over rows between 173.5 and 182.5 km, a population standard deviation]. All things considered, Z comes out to -3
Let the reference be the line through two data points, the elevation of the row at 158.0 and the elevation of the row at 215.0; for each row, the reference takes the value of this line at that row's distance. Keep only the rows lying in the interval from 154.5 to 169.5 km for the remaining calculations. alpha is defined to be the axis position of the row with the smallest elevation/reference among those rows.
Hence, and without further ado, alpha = 169.0 km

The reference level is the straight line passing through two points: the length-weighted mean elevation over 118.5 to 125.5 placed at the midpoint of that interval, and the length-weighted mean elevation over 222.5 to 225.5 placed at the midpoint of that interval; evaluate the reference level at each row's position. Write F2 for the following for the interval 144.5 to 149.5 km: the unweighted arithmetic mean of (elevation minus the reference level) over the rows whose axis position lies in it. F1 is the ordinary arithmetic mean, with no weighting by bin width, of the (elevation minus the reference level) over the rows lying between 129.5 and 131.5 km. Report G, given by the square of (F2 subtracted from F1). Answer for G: 6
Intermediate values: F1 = 5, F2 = 7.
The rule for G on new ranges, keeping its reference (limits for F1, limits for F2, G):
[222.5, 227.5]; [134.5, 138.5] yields 46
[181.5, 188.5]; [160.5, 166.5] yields 5687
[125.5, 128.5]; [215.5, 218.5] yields 109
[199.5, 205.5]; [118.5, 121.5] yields 1933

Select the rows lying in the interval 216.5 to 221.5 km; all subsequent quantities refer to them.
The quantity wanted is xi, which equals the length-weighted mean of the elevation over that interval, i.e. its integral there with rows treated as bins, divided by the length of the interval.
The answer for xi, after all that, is 155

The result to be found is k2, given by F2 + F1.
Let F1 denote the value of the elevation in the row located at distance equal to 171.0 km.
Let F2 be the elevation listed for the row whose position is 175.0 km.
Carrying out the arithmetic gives 321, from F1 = 168.7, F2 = 152.4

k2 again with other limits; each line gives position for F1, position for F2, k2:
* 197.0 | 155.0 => 270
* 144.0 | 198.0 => 277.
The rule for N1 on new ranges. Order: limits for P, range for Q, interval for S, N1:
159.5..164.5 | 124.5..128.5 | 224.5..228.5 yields 179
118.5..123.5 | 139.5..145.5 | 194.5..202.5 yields 144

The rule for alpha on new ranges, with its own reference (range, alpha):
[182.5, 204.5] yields 193.0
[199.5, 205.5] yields 200.0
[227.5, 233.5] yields 233.0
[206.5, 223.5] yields 207.0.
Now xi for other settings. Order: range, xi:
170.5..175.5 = 160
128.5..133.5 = 191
